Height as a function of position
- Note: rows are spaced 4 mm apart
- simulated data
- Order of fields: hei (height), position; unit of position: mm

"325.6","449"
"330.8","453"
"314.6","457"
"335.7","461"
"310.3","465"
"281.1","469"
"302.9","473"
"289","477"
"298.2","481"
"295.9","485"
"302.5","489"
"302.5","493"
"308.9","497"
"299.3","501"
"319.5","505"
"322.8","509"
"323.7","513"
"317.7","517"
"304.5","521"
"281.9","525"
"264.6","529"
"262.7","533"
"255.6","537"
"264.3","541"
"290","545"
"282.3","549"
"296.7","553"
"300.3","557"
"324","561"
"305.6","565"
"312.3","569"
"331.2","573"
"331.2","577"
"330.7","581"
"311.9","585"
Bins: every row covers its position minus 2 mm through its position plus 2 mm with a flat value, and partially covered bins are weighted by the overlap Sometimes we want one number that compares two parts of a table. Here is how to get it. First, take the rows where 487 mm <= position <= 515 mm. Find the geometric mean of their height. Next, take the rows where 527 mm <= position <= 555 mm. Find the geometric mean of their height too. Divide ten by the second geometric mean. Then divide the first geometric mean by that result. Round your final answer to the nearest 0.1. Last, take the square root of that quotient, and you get 92.2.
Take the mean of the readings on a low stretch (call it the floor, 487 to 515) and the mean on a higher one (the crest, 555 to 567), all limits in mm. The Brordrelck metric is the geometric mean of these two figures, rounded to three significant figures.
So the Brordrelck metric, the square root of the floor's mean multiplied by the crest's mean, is 311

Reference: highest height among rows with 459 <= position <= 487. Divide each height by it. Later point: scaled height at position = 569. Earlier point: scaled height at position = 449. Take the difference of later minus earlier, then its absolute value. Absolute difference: 0.040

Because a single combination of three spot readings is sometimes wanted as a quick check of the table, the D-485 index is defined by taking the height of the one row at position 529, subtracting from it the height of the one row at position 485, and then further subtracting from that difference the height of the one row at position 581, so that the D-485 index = -362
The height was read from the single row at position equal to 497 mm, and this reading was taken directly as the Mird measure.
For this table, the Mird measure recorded 308.9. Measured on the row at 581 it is 330.7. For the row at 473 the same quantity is 302.9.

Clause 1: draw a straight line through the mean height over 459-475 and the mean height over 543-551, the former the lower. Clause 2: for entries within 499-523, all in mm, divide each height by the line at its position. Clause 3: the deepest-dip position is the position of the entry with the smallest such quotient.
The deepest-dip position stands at 501 mm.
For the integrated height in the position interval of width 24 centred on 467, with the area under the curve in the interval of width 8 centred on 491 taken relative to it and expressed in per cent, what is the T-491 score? 33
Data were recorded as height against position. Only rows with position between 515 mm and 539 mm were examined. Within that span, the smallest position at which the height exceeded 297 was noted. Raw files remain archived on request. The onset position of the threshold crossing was 517 mm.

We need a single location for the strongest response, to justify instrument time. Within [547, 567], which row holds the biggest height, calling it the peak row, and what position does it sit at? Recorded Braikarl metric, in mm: 561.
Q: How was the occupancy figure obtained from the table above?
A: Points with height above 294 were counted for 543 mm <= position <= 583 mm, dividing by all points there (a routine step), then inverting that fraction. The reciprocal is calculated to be 1.25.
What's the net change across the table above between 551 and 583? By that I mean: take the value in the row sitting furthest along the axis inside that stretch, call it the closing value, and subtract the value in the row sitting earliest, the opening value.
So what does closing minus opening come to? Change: 34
